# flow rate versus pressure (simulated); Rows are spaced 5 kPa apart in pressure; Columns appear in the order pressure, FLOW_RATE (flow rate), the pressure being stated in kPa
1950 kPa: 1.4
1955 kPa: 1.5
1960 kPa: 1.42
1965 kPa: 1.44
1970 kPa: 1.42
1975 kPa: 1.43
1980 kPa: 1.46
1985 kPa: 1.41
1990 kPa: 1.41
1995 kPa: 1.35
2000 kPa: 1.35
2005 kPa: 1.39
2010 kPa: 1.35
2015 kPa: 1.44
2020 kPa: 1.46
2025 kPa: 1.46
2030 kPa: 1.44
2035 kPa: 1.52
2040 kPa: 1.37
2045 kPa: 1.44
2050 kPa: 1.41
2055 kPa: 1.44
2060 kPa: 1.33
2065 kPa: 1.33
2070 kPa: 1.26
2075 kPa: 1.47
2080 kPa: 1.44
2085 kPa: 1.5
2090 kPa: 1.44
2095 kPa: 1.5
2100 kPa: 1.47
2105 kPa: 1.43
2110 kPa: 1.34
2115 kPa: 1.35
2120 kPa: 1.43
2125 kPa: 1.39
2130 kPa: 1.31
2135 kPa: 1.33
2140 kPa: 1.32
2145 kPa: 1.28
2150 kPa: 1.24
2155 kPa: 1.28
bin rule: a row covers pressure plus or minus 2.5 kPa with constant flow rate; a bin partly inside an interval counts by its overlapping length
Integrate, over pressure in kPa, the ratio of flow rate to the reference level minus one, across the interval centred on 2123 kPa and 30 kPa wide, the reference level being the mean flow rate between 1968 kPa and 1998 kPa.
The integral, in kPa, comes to -1.2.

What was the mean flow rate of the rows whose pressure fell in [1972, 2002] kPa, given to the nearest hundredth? 1.40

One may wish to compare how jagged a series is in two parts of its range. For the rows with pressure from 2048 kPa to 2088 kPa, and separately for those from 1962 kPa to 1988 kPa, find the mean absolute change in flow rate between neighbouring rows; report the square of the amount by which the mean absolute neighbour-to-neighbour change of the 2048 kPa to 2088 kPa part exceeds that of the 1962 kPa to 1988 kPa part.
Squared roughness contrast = 0.0021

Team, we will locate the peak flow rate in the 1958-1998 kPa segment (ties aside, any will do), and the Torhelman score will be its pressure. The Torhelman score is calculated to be 1980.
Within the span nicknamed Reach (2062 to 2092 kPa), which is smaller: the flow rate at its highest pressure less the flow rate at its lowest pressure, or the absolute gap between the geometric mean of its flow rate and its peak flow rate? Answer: 0.10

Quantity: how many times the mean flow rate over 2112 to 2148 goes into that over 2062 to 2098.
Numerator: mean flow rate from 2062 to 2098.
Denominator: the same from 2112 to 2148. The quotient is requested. 1.06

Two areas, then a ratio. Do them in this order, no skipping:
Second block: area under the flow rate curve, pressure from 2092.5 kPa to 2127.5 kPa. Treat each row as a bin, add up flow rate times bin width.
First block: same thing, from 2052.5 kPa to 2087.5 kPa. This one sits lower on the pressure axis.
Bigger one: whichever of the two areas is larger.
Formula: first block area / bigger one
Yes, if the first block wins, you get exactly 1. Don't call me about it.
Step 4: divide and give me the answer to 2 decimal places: 0.99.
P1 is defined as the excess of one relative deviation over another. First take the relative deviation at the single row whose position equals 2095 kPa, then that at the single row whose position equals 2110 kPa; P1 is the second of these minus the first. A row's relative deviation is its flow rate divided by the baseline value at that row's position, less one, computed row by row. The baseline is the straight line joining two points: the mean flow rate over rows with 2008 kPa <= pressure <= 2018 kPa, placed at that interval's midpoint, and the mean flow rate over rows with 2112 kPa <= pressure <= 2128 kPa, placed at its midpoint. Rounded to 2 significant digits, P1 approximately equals -0.11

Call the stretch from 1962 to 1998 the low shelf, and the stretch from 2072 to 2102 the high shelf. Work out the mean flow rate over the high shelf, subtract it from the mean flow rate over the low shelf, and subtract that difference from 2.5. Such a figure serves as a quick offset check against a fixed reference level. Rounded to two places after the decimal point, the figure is 2.55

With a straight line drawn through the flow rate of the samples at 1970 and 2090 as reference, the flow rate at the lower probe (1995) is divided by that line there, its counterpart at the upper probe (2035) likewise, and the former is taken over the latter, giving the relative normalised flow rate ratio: 0.89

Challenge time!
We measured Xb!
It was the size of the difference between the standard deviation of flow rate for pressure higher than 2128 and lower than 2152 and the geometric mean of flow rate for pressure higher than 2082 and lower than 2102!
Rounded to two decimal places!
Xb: 1.44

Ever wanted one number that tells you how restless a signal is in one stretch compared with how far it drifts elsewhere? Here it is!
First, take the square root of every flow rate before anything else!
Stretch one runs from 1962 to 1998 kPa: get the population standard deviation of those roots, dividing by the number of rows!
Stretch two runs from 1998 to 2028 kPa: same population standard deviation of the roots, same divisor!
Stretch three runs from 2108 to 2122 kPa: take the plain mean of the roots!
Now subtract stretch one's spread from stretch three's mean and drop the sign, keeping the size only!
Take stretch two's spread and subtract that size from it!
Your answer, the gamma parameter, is -1.14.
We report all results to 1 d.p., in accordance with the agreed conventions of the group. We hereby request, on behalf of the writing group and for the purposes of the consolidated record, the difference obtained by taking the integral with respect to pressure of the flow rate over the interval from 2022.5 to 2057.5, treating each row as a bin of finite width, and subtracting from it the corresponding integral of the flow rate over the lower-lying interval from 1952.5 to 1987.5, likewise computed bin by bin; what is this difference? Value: 0.0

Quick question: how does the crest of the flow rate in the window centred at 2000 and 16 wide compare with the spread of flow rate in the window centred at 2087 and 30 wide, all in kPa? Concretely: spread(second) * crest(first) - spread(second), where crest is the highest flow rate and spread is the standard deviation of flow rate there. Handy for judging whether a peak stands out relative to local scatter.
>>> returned 0.010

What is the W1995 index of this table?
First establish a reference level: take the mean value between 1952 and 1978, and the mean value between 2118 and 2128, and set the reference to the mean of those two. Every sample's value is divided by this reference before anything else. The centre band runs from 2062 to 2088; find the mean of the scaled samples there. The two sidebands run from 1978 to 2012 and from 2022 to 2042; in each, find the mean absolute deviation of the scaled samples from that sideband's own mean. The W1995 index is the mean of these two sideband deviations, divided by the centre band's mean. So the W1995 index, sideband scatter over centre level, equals 0.027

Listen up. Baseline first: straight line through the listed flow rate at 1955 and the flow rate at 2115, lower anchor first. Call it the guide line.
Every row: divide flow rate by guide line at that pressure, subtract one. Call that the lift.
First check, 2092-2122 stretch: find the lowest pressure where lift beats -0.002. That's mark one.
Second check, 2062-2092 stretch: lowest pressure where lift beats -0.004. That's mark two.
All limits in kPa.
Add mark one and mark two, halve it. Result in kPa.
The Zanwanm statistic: 2085.0 kPa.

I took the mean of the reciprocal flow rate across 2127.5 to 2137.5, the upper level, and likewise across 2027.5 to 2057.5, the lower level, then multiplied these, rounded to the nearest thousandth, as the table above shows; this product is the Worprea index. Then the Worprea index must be 0.528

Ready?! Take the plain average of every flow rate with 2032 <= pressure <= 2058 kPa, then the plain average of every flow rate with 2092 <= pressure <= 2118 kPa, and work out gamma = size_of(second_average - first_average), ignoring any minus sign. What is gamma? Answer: 0.02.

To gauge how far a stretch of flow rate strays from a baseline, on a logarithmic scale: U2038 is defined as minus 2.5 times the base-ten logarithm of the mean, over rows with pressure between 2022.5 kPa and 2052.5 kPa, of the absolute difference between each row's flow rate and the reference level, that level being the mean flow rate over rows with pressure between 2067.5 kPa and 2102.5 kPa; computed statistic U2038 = 3.69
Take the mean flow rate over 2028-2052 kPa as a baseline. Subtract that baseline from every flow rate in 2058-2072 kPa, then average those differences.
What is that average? -0.129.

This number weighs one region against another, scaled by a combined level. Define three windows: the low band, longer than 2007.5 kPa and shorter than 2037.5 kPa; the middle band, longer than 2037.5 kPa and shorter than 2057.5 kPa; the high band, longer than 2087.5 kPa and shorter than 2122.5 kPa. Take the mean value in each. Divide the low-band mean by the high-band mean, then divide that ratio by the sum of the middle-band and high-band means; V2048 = 0.358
